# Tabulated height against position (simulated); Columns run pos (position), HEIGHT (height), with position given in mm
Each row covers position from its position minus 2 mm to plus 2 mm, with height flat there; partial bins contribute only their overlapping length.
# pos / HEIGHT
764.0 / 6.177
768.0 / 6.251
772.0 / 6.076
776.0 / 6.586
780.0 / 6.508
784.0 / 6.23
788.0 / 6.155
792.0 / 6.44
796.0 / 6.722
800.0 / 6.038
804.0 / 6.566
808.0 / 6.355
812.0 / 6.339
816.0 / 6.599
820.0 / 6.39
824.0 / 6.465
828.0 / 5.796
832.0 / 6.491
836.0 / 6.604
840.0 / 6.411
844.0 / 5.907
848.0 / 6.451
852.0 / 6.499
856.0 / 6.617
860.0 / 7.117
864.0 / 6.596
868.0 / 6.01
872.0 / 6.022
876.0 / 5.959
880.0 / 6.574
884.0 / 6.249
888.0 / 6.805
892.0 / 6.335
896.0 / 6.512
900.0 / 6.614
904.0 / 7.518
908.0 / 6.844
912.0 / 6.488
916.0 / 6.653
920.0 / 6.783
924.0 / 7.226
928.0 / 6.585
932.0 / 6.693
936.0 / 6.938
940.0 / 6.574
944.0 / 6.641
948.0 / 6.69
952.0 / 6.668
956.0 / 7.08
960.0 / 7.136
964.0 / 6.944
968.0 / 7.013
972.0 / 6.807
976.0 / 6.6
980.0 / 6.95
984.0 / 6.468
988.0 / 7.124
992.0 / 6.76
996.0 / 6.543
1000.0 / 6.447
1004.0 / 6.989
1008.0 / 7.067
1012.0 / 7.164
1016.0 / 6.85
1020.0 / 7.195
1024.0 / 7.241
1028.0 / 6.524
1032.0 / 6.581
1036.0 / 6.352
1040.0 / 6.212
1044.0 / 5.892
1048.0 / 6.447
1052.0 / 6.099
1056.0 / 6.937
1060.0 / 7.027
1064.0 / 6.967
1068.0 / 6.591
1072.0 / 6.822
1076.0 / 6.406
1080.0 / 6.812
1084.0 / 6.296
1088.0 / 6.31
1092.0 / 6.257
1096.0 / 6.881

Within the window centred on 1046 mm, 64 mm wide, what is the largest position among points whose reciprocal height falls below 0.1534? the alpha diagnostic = 1072.0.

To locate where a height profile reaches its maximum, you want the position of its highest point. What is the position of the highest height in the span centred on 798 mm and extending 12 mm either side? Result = 796.0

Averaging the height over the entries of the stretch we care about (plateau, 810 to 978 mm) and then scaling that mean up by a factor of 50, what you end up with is 330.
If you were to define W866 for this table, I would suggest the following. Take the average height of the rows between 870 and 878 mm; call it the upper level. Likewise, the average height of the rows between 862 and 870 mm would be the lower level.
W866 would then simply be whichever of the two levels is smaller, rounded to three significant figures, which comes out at 5.99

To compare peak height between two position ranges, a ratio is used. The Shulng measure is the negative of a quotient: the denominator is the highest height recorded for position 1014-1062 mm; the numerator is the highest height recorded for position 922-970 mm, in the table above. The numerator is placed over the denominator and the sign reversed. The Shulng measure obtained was -0.998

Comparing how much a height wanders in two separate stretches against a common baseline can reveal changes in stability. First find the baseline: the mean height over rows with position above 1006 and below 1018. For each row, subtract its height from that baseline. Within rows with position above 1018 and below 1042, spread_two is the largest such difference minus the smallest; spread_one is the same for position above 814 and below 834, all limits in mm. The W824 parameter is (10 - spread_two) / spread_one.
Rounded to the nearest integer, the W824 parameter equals 11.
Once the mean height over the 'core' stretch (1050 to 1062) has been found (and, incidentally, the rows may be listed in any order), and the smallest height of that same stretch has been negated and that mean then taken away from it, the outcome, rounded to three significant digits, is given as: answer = -12.8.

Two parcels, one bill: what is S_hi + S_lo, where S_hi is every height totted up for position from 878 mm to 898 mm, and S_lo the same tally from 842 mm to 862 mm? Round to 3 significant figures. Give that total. 65.1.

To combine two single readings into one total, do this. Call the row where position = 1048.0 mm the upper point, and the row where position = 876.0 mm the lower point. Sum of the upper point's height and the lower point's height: 12.41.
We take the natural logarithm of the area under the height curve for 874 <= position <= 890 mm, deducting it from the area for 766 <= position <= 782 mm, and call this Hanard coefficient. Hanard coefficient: 97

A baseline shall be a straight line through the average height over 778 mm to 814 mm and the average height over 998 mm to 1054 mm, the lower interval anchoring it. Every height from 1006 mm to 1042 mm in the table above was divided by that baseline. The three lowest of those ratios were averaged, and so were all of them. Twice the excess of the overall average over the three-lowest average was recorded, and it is 0.135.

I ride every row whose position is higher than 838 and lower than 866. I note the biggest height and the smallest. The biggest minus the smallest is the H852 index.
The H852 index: 1.2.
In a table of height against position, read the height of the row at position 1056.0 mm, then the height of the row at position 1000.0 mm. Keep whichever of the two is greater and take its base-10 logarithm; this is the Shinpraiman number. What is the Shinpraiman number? 0.841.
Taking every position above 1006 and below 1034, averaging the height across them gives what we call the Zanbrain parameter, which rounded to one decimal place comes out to 6.9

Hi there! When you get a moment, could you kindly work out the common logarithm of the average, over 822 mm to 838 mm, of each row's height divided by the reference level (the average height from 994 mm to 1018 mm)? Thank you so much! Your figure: -0.033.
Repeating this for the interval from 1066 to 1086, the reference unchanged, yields -0.017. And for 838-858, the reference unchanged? -0.031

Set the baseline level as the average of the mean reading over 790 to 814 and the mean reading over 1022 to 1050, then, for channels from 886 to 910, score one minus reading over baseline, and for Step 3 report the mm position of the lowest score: 904.0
